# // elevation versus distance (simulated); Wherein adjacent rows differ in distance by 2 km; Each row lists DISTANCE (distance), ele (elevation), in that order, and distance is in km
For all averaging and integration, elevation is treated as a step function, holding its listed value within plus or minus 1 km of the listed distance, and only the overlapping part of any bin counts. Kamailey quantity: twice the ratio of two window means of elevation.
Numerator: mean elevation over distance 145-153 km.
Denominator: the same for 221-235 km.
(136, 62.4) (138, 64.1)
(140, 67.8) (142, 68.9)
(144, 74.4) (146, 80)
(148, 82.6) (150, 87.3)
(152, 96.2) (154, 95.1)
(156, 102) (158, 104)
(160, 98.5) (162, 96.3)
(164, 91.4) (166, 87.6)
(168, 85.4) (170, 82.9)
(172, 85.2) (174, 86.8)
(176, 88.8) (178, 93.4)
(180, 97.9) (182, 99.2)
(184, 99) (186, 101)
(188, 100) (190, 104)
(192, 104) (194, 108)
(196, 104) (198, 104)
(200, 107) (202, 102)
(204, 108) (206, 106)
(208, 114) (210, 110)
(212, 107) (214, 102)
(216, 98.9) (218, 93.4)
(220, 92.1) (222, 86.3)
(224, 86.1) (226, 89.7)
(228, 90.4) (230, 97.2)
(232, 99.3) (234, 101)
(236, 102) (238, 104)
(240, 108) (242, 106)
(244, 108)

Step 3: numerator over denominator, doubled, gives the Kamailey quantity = 1.86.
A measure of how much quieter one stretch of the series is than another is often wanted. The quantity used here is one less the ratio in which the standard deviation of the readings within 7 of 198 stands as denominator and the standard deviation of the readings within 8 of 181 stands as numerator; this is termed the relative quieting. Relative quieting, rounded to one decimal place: -1.3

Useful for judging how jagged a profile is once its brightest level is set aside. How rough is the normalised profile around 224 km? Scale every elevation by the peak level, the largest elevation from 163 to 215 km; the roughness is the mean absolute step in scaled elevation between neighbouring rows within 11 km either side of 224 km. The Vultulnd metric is 0.0270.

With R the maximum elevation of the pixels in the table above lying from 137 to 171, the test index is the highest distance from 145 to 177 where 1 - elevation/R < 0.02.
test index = 158 km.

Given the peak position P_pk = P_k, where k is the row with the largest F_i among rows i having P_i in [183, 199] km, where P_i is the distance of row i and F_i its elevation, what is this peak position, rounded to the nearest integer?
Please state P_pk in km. 194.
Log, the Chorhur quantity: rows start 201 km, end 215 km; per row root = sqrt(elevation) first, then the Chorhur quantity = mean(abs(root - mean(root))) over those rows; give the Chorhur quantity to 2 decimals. 0.15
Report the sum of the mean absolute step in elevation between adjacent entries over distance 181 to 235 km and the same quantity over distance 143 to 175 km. 6.9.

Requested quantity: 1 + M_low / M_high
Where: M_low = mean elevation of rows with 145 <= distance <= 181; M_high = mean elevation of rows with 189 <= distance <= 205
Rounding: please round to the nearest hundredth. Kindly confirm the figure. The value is 1.87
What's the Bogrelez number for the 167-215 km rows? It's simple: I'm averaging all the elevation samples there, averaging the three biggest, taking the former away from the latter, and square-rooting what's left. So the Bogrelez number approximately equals 3.3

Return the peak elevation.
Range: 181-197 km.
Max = 108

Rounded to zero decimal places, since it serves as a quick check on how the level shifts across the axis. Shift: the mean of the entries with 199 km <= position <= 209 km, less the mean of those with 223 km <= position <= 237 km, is 12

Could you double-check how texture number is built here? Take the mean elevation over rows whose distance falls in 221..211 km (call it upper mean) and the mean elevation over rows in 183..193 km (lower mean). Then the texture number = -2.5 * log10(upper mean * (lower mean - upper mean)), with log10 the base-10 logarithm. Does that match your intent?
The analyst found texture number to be -6.1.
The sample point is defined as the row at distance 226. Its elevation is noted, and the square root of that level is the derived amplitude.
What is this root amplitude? 9.5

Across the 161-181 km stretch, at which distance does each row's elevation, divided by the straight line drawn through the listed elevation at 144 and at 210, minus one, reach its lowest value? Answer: 170 km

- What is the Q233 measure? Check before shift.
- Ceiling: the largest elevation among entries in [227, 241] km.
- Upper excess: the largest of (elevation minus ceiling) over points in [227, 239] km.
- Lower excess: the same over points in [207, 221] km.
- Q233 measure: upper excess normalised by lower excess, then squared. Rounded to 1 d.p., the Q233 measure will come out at 0.4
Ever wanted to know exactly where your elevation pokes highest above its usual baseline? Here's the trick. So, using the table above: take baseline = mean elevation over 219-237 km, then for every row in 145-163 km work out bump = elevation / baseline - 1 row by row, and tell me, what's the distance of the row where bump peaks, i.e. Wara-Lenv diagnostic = 158 km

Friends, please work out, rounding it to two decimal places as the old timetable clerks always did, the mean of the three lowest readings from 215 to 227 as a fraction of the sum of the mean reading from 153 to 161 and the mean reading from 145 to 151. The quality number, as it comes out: 0.48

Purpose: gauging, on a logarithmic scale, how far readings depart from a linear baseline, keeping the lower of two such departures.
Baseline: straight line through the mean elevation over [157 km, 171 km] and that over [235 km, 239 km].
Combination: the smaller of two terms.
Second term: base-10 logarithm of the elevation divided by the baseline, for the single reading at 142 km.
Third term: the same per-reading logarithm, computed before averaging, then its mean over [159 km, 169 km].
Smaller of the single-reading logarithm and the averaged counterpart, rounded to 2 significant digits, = -0.11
